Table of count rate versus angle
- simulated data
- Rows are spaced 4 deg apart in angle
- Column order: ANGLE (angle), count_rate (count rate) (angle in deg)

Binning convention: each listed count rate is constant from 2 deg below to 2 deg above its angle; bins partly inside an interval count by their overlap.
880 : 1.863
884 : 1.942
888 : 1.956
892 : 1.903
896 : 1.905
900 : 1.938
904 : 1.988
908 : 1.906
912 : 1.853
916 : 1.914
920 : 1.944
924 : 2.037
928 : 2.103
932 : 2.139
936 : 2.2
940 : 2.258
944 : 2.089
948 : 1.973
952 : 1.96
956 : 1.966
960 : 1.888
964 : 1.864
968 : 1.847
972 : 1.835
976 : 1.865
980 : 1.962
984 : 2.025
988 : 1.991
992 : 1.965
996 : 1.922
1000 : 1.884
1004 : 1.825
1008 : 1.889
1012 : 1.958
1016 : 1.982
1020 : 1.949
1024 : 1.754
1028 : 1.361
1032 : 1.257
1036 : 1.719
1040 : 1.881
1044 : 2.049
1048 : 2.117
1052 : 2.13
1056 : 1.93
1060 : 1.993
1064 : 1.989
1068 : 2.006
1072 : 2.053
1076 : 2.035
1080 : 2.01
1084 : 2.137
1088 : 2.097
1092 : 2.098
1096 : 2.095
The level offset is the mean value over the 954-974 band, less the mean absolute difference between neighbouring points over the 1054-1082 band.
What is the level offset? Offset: 1.85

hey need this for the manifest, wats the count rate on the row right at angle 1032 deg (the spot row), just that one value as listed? 1.257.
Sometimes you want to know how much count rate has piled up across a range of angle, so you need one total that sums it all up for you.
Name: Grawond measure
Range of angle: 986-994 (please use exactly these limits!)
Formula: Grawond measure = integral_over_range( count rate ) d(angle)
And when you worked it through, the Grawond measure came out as 16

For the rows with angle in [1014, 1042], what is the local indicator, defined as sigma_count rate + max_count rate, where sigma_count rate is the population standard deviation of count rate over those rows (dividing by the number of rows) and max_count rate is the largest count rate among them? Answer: 2.25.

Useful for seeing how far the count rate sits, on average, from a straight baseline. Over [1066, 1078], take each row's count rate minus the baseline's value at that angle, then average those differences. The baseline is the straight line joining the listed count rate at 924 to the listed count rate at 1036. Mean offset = 0.4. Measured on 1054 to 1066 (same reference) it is 0.3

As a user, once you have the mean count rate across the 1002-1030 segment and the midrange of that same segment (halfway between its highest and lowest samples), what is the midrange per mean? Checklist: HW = 0.92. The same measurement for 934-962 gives 1.01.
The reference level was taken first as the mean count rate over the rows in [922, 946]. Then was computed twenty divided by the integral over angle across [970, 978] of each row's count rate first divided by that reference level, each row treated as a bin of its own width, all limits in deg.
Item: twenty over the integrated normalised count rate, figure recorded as 2.9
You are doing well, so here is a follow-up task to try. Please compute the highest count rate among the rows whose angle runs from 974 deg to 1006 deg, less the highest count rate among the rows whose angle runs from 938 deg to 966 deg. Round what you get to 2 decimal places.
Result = -0.23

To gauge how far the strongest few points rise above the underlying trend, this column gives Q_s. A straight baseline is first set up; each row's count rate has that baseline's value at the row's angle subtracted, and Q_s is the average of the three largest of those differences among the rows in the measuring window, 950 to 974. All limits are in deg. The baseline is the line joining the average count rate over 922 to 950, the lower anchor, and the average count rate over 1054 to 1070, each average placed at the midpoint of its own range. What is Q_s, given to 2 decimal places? -0.15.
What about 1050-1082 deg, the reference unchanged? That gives 0.10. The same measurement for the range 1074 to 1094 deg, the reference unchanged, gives 0.16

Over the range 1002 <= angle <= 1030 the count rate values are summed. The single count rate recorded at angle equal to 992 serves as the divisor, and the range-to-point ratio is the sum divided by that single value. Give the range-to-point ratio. 6.5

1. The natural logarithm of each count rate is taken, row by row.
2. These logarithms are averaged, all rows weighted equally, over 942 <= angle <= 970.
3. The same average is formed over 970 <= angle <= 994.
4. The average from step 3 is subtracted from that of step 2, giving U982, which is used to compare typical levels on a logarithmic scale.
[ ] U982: 0.000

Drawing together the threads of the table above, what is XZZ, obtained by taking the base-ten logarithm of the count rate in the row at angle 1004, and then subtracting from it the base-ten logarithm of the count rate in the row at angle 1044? -0.050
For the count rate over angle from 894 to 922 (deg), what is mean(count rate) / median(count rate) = 1.00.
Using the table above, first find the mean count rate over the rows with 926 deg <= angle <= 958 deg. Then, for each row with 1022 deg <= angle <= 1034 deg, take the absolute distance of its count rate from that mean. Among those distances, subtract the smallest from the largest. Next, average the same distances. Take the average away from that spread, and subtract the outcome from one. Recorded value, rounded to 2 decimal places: 1.13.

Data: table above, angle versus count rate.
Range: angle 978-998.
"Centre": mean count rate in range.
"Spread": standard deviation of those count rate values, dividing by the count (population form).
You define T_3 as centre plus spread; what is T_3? 2.007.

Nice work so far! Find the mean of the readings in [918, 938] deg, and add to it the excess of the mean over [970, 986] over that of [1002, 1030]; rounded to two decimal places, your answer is 2.19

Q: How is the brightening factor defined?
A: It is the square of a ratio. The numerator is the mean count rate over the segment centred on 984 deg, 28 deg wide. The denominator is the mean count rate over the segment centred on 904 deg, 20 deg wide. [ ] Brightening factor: 1.02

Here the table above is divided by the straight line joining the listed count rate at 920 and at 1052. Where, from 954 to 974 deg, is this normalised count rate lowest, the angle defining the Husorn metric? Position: 972 deg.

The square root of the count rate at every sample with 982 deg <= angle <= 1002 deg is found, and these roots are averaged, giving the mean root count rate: 1.40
